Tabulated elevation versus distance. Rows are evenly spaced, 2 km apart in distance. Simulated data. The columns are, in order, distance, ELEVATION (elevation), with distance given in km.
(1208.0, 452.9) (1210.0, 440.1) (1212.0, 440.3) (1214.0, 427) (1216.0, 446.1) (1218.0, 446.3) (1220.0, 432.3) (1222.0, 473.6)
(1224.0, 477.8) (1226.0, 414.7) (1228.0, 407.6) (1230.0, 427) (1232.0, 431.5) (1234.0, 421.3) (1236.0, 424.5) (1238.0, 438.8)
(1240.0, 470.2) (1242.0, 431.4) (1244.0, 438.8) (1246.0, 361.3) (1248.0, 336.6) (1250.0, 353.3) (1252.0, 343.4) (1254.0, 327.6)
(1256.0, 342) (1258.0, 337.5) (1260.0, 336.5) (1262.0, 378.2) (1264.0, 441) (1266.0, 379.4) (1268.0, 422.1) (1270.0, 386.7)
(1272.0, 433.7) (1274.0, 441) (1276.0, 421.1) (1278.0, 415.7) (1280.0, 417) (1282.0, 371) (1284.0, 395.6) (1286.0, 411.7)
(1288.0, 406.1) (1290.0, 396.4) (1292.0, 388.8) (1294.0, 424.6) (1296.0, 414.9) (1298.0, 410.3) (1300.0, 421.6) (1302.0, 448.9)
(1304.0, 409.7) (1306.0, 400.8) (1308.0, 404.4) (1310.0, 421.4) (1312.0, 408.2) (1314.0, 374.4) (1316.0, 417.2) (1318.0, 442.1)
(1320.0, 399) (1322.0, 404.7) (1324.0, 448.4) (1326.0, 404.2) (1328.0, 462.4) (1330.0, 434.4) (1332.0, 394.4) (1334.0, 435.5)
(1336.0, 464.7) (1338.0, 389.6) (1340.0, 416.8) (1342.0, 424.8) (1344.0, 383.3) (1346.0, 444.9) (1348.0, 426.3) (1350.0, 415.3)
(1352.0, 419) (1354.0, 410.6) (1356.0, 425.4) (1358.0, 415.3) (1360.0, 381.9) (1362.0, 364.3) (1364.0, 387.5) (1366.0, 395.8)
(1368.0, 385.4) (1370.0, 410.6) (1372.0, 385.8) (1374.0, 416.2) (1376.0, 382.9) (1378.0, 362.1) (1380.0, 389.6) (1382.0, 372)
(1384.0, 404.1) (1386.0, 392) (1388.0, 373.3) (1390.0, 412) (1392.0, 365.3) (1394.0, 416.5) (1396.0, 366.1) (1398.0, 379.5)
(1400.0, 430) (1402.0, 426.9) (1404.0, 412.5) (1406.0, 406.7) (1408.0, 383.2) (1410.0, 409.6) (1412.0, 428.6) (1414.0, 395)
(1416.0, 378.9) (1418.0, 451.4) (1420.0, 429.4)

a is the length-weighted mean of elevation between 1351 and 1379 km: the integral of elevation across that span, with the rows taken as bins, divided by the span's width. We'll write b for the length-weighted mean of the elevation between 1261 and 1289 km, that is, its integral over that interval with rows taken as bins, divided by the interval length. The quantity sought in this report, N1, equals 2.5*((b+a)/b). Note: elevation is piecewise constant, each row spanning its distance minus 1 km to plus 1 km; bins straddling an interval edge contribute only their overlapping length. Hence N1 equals 4.92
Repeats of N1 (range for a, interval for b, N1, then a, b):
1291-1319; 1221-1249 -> 4.93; 413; 425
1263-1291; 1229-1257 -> 5.09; 410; 396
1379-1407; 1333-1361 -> 4.87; 396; 418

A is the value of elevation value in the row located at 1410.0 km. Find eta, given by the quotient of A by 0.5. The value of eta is 819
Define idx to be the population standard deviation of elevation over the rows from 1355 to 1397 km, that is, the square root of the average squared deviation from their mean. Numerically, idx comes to 19.3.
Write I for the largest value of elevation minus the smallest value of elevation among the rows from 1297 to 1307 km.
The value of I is 48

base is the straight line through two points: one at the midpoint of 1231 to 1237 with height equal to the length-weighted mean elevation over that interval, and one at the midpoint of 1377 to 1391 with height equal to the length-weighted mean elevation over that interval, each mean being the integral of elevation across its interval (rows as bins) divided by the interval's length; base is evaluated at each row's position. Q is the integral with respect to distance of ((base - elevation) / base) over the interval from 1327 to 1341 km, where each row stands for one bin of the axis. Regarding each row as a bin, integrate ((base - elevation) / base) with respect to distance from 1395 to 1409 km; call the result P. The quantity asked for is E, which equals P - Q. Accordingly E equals 0.3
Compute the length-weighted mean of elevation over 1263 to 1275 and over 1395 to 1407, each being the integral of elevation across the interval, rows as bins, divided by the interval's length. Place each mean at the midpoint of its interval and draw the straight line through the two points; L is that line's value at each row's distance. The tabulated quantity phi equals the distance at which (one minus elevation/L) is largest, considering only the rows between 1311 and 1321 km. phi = 1314.0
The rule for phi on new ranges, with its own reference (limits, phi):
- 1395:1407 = 1396.0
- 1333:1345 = 1344.0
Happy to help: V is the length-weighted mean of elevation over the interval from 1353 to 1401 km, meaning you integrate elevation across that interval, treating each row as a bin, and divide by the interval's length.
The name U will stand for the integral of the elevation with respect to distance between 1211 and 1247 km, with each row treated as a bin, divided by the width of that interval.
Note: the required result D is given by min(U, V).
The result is 393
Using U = 434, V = 393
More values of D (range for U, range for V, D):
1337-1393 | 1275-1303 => 398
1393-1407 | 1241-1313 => 397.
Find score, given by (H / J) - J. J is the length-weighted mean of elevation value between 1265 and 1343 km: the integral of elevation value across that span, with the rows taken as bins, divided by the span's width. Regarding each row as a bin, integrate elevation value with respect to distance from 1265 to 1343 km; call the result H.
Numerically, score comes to -336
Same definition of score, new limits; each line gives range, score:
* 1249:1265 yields -341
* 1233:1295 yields -335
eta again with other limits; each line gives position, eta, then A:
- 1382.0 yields 744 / 372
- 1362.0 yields 729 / 364.3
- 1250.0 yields 707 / 353.3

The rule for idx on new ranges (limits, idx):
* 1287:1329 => 20.8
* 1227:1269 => 44.3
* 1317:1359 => 22.0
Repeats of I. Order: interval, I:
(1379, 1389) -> 32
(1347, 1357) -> 16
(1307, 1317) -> 47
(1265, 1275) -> 62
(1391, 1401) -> 65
